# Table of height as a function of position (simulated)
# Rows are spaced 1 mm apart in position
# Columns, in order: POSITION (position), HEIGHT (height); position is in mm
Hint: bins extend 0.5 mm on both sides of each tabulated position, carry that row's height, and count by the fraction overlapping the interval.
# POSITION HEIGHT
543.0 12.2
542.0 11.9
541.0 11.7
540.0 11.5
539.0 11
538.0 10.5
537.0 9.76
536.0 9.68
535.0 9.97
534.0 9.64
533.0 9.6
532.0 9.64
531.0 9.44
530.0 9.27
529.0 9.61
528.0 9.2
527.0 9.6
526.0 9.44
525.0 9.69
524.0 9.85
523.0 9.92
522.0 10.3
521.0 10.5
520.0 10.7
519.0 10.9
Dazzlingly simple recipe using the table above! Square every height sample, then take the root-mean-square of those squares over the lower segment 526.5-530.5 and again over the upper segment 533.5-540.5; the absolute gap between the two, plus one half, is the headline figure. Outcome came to 19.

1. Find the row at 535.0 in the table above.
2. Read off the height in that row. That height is 9.97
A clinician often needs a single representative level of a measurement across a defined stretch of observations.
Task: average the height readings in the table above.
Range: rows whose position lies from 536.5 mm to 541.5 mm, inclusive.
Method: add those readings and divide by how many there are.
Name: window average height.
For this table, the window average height 10.9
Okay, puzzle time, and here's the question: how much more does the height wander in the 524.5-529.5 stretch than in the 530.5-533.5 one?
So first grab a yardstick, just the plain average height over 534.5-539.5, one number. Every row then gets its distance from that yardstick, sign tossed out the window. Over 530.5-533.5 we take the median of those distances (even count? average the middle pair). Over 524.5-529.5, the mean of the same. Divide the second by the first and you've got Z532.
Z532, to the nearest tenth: 1.2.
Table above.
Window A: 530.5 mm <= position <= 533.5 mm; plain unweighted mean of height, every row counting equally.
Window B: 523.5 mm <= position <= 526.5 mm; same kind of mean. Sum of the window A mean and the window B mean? 19.2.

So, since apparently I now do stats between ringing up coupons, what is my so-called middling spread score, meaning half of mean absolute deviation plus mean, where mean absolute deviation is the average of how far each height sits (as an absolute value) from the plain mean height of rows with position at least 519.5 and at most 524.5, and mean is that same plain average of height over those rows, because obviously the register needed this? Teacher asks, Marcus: 5.3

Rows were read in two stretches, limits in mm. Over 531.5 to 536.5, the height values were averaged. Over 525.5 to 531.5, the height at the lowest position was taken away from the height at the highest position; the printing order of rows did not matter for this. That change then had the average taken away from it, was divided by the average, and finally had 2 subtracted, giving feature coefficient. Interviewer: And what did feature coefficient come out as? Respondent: -3.00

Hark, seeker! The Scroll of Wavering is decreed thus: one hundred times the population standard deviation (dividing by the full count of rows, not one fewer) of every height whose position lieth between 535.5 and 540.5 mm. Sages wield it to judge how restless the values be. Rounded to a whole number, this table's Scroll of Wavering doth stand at 70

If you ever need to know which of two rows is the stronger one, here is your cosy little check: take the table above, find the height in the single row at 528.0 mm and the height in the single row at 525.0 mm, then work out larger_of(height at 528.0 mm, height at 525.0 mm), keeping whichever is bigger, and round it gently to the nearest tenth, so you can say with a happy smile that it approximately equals 9.7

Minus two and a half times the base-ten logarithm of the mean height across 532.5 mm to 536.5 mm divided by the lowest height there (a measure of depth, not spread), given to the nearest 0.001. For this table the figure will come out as -0.014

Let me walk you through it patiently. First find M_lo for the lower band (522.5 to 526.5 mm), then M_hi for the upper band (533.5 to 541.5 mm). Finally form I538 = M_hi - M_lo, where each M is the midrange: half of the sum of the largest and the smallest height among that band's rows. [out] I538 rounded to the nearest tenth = 1.0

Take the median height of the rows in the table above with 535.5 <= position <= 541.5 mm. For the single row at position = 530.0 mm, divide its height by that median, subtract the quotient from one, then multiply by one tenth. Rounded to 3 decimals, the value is 0.014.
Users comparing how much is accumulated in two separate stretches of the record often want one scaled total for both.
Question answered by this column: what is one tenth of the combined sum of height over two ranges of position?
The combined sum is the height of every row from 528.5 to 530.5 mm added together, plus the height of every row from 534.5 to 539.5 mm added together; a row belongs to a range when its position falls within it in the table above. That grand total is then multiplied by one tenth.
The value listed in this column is 7.0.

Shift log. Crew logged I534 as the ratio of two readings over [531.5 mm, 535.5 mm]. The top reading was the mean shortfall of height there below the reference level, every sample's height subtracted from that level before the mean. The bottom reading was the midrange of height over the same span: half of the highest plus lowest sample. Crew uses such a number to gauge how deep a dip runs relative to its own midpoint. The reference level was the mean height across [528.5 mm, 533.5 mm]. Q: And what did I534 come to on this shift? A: -0.02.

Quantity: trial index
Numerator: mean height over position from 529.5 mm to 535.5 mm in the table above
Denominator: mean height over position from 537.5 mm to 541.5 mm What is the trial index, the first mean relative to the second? 0.86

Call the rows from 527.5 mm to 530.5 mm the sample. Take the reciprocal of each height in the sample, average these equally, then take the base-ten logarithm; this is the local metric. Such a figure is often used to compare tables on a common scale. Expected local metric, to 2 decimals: -0.97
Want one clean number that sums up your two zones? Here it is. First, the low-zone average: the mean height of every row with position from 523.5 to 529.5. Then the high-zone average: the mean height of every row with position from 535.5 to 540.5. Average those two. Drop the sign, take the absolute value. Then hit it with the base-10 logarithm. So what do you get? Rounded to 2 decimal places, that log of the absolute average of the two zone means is 1.00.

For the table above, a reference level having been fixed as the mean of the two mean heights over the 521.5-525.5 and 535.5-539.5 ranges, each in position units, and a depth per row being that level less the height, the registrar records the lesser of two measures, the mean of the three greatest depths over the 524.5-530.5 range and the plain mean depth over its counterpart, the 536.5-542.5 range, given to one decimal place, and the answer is -1.0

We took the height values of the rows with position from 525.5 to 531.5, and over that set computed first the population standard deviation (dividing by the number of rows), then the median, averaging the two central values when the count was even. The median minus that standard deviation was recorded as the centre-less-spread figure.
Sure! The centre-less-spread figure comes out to 9.29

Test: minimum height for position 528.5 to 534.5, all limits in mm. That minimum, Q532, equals 9.27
